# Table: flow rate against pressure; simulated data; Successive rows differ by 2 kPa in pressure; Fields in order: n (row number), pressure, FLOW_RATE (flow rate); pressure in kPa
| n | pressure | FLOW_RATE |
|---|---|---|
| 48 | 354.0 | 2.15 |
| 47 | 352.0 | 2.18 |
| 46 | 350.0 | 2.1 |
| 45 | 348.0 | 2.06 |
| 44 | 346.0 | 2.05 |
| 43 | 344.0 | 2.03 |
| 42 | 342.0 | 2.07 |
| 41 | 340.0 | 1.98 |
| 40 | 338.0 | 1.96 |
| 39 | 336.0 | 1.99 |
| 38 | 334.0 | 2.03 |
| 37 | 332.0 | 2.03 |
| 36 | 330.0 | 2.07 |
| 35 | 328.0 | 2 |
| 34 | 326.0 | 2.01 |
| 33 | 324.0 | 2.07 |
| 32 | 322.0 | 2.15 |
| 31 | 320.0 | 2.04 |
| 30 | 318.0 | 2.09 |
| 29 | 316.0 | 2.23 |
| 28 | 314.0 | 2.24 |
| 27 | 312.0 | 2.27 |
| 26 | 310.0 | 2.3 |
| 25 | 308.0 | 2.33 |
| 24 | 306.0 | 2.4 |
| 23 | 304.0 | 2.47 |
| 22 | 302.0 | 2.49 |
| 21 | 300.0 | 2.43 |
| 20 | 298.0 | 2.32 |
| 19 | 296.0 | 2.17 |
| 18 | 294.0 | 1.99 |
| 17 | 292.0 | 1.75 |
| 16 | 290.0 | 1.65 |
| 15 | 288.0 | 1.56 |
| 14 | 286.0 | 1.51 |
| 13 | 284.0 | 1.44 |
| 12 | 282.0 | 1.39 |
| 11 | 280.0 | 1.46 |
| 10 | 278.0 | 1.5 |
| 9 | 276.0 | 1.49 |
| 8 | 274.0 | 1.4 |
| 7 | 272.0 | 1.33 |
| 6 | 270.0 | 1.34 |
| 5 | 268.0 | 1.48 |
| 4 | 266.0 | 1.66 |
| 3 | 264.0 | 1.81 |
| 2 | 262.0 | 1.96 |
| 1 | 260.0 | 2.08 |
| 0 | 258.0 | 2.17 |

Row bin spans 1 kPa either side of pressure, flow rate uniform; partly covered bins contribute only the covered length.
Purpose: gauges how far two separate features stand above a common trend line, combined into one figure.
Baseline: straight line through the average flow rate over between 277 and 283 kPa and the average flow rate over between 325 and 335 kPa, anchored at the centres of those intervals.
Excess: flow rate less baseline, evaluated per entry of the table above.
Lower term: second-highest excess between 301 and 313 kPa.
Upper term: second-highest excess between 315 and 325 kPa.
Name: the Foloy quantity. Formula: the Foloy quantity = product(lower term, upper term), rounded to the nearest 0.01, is 0.16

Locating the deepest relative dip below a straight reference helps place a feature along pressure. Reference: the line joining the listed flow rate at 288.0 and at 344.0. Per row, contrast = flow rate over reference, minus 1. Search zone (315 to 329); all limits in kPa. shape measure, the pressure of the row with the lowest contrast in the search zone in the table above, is 328.0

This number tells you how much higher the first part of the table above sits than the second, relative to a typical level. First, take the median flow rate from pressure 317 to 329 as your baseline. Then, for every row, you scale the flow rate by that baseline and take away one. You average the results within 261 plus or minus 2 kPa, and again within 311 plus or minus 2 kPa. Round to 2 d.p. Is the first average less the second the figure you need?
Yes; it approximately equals -0.13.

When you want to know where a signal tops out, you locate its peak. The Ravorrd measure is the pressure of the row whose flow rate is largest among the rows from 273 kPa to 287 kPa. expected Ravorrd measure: 286.0 kPa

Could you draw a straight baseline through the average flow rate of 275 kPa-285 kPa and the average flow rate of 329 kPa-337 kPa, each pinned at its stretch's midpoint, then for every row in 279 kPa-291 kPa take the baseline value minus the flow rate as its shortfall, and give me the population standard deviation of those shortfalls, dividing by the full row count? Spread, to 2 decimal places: 0.06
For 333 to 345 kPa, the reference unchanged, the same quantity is 0.04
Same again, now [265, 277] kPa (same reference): 0.13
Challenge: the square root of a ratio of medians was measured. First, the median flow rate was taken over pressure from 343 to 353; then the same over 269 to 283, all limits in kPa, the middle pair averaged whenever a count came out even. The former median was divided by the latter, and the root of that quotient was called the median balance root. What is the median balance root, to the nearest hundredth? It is 1.21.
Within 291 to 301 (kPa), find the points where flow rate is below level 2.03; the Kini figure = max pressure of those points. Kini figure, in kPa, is 294.0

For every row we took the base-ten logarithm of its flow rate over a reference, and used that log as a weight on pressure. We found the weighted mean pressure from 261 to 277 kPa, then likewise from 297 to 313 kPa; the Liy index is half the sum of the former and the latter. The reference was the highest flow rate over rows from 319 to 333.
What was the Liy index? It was 287.3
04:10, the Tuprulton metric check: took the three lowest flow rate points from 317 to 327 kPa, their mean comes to 2.0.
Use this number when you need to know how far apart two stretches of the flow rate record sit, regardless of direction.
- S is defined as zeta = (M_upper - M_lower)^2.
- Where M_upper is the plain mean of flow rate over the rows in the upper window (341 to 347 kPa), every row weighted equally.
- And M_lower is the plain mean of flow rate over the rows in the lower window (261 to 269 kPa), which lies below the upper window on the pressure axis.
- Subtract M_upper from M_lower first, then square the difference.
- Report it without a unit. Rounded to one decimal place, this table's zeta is 0.1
